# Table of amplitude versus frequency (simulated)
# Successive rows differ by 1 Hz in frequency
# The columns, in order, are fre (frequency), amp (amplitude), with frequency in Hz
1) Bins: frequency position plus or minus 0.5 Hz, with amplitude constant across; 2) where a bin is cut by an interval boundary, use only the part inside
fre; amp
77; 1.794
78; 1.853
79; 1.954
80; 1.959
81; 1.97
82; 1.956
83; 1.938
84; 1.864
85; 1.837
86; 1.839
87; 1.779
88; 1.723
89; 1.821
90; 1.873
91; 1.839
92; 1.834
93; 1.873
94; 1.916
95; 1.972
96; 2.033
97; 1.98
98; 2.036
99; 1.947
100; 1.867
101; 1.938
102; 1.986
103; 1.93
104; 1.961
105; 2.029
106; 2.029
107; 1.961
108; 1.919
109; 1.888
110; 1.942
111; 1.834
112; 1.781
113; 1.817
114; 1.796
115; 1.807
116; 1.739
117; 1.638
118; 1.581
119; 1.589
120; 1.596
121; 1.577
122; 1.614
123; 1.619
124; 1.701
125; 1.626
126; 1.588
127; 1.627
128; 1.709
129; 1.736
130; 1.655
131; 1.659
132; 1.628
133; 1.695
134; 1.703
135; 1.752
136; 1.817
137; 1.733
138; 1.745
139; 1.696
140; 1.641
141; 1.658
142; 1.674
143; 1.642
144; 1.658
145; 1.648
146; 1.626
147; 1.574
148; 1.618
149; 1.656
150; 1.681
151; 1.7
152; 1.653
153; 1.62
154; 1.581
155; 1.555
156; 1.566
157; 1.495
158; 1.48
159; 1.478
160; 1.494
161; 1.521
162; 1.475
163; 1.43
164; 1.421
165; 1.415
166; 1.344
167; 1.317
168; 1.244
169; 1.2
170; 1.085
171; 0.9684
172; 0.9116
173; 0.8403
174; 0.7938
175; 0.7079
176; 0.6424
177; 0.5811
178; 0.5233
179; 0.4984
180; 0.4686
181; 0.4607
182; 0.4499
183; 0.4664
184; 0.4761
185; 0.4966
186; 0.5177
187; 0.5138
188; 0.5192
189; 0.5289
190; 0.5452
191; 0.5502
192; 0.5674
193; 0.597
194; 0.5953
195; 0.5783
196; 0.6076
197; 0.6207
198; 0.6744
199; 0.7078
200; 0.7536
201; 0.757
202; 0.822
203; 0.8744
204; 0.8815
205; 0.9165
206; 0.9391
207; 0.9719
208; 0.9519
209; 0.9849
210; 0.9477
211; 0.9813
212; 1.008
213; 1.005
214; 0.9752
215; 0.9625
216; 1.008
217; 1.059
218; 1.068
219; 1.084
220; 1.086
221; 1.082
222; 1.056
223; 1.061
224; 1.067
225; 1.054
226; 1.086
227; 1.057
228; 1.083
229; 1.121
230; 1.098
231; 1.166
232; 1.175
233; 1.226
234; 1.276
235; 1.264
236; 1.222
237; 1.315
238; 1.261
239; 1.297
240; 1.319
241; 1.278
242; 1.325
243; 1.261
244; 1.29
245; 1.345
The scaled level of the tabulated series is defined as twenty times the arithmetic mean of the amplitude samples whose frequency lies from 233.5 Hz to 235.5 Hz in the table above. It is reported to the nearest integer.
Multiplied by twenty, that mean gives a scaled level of 25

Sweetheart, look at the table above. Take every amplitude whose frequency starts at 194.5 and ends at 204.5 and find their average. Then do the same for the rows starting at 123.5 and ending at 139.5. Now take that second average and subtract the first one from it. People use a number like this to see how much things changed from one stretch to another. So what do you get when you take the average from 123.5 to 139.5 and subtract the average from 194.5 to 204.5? 1.0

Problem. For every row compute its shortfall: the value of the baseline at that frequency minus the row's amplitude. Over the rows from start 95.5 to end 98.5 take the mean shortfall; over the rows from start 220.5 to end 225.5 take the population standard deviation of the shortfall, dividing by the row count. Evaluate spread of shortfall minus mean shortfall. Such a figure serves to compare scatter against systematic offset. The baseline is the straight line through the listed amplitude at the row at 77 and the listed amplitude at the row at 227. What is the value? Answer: 0.328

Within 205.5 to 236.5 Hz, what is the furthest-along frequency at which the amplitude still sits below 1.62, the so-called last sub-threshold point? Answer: 236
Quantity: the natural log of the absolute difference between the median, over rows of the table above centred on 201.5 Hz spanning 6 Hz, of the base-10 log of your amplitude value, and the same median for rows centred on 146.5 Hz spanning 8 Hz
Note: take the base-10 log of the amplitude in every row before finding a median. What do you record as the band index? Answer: -1.14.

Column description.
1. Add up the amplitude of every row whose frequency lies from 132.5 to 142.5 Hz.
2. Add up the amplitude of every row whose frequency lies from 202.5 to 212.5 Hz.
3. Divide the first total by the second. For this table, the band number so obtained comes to 1.8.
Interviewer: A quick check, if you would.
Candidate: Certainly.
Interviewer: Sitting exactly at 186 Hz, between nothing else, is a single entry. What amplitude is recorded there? 0.5177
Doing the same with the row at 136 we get 1.817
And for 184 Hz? 0.4761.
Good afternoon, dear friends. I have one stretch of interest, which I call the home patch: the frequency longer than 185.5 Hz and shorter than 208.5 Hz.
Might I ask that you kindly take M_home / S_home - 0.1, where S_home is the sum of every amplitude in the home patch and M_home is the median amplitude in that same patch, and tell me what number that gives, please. -0.061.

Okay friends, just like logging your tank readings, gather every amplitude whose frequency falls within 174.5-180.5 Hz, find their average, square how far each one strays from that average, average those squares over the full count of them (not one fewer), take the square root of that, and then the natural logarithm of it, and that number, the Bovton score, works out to -2.5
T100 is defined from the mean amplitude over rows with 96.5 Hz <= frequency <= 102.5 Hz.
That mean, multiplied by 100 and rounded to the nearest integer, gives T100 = 196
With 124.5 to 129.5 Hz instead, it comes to 166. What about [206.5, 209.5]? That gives 97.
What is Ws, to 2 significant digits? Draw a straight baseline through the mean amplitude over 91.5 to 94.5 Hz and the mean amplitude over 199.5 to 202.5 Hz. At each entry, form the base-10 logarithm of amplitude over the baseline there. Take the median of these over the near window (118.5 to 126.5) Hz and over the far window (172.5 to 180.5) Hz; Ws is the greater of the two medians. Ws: 0.011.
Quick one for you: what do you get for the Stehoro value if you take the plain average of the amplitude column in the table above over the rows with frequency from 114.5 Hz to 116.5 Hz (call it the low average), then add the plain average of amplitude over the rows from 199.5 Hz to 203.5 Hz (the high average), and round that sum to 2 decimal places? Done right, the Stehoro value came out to 2.57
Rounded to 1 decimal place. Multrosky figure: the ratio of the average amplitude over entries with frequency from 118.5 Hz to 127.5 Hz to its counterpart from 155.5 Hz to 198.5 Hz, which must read 1.8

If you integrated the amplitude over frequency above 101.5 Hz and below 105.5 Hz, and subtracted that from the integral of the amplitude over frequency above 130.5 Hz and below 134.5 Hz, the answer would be -1.2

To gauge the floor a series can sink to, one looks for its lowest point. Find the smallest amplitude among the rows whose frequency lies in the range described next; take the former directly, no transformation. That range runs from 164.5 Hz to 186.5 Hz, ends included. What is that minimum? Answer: 0.4499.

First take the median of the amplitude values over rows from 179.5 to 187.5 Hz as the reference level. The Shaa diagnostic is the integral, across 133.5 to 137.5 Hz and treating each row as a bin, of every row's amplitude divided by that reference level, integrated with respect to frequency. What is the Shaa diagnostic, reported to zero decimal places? 15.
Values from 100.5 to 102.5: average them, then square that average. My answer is 3.8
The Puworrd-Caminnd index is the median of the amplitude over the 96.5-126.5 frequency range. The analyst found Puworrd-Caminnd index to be 1.8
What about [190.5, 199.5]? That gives 0.6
